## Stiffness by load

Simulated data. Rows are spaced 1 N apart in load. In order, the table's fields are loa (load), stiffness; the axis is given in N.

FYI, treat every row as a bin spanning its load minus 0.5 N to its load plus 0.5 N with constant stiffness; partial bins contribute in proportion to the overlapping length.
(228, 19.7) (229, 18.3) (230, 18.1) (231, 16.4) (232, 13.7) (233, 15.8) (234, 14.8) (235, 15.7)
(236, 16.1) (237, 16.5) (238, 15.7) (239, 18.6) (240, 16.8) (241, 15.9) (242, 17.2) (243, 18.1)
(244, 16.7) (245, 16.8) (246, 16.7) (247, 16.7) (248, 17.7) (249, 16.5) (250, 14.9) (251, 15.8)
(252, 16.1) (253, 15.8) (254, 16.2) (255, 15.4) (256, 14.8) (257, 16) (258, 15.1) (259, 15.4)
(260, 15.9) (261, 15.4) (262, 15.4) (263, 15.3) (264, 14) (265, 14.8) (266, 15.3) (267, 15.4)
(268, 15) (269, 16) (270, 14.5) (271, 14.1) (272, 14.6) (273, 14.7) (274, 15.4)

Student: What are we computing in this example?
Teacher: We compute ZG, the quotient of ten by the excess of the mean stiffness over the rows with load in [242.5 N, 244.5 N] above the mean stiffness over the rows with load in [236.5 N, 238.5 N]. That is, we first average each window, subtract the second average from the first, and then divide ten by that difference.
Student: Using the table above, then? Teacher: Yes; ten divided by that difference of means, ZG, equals 8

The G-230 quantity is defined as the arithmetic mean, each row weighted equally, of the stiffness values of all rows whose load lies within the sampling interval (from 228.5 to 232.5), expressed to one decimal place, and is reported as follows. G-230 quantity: 16.6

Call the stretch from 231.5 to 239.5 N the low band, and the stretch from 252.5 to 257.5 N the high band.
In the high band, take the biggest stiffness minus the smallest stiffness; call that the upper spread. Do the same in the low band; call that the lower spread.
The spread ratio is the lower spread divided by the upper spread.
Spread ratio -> 3.50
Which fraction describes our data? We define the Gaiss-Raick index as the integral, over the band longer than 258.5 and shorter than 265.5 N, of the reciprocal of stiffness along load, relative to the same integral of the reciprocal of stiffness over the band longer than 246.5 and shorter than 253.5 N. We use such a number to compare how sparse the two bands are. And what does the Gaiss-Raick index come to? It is 1.07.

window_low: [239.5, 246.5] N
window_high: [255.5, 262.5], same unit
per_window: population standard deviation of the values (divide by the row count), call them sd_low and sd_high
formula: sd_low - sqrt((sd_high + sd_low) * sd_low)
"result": -0.17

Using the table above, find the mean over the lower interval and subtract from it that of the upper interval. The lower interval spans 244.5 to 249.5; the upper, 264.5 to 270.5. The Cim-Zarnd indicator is 1.7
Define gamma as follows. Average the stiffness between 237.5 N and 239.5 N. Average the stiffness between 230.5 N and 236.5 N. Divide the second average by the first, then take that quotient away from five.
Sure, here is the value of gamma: 4.10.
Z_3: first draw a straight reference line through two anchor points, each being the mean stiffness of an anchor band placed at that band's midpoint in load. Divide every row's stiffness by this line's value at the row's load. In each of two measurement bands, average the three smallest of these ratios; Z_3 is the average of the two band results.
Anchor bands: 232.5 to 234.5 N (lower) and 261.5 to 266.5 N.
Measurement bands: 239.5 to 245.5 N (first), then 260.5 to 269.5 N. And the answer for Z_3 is 1.03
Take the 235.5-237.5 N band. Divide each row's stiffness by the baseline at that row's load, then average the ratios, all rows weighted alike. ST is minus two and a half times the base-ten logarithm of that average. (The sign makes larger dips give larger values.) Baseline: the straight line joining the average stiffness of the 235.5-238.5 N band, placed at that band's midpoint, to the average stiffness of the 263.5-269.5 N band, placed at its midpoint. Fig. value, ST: -0.012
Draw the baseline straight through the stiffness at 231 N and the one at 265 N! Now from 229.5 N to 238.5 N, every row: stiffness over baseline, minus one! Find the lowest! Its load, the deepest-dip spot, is 232 N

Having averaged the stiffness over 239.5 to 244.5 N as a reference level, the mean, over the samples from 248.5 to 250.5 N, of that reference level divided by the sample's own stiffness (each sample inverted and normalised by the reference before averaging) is 1.08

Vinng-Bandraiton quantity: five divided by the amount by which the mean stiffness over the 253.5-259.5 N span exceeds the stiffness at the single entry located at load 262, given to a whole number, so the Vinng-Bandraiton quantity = 60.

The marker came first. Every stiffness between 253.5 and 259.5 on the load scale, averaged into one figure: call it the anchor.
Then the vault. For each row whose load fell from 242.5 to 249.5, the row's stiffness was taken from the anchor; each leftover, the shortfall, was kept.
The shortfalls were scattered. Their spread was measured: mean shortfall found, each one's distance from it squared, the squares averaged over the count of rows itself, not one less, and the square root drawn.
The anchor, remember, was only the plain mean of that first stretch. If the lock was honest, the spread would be 0.57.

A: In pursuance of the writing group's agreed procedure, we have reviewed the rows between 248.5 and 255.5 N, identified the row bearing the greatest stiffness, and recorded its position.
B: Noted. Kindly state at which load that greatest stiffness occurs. 249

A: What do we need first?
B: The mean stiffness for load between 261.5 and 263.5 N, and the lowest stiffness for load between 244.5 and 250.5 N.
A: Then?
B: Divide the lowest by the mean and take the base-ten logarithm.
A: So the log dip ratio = -0.013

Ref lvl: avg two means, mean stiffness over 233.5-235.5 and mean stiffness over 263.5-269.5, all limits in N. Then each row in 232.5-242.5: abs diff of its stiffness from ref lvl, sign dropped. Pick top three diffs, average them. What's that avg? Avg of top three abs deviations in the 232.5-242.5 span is 2.4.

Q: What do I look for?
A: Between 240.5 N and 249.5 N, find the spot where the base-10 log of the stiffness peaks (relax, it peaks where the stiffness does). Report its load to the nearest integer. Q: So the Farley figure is 243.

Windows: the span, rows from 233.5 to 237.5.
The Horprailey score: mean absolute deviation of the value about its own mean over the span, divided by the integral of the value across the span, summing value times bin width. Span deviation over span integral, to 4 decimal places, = 0.0083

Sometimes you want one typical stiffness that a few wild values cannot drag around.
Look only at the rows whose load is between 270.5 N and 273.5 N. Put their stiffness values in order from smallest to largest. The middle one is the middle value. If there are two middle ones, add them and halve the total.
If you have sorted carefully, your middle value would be 14.6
